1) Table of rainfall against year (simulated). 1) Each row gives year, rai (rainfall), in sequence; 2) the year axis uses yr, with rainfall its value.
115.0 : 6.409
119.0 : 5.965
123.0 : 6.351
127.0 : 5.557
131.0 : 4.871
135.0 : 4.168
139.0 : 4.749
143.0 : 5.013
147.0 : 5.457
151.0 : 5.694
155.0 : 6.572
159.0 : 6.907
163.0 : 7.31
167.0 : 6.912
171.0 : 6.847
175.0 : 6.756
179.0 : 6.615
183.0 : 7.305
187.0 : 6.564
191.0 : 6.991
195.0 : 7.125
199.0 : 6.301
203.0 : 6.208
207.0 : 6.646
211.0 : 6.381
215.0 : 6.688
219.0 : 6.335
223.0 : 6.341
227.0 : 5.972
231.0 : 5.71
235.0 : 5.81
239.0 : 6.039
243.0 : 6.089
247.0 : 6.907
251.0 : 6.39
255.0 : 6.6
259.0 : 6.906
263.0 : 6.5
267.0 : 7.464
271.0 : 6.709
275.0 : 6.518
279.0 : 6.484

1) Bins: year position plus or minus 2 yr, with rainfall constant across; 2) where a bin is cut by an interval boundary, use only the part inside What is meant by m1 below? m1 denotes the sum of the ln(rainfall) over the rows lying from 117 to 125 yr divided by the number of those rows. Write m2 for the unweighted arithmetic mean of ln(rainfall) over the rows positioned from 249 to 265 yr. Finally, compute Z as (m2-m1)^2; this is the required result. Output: 0.0048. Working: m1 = 1.82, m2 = 1.89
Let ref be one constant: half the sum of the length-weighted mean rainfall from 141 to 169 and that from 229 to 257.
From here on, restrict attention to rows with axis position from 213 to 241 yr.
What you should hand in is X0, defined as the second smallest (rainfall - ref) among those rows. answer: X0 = -0.43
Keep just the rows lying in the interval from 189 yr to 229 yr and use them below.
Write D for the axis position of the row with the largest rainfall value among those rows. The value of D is 195.0 yr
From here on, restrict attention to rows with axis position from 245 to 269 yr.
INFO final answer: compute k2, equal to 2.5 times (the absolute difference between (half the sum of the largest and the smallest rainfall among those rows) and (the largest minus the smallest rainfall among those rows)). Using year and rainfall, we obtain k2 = 14.6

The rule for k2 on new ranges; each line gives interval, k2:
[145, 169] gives 11.3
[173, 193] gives 15.5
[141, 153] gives 11.7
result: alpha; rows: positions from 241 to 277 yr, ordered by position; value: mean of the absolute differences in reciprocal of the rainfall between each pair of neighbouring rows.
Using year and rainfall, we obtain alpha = 0.0114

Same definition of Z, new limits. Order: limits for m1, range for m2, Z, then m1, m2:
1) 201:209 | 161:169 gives 0.0103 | 1.86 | 1.96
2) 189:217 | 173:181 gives 0.0001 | 1.89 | 1.90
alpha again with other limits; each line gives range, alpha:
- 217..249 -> 0.0068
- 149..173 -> 0.0096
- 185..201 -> 0.0101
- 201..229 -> 0.0070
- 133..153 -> 0.0161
